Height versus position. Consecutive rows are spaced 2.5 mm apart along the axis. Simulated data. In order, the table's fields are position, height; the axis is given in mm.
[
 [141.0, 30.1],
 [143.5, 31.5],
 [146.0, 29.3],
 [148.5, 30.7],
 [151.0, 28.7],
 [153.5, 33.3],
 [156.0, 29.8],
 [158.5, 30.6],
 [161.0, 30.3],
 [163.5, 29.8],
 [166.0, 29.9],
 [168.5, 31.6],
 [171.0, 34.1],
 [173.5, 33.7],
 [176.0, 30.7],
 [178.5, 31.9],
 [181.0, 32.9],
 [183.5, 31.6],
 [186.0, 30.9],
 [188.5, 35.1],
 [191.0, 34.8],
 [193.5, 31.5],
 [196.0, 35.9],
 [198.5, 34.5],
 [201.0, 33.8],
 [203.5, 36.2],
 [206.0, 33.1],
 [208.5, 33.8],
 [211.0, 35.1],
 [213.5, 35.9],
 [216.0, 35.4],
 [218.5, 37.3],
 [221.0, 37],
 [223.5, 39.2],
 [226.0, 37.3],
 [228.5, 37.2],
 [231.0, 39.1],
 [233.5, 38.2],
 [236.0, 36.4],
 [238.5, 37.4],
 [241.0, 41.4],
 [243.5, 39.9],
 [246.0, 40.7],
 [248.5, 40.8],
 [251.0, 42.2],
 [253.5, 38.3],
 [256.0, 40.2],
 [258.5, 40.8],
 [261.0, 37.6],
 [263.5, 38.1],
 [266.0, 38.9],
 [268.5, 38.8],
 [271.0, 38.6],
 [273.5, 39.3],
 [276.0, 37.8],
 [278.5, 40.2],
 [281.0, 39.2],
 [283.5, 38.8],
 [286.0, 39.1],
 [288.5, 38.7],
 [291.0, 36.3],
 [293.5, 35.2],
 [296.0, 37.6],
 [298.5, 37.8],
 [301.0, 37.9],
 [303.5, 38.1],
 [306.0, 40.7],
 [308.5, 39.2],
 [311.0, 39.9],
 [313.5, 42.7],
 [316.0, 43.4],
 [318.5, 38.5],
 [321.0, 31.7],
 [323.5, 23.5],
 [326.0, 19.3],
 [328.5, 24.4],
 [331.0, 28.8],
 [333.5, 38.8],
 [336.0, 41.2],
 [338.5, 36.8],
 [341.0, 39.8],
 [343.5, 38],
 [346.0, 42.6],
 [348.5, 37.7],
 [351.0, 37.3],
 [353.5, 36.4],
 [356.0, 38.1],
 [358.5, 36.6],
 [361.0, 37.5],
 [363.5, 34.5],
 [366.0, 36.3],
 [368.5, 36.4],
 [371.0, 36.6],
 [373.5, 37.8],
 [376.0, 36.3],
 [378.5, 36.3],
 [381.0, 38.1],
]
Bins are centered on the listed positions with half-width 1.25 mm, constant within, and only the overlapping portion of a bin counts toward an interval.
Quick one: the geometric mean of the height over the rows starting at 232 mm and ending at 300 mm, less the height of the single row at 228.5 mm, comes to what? 2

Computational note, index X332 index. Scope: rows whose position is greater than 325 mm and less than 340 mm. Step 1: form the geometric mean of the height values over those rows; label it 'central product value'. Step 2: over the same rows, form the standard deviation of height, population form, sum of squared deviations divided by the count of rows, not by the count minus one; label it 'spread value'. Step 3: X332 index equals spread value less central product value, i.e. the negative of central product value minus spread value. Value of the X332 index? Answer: -22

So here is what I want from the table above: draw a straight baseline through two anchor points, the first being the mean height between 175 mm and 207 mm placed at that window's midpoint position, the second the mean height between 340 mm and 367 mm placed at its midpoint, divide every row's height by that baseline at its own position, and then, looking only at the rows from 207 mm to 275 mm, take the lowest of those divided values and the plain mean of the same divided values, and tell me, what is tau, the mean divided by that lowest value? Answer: 1.10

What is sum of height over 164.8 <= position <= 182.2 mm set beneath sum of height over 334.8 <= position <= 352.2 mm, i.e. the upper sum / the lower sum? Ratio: 1.22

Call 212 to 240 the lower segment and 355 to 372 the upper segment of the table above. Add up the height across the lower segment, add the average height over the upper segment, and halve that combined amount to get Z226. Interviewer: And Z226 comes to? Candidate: 223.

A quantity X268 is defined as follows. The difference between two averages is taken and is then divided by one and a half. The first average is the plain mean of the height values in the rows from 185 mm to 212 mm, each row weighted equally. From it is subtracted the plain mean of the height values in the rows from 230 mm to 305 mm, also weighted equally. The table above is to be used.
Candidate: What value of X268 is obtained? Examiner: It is -3.1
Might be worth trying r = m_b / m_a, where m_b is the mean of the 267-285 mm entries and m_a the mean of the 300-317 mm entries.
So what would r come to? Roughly 0.97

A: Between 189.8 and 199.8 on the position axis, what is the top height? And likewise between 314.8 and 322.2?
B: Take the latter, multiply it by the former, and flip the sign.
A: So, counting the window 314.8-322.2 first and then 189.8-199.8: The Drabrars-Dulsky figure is -1558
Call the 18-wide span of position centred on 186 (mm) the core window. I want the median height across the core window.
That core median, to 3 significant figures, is 31.9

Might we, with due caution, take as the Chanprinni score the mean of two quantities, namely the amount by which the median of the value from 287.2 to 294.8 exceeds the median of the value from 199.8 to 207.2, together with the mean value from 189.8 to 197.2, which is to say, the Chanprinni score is 18.3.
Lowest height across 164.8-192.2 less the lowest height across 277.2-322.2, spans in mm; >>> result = -2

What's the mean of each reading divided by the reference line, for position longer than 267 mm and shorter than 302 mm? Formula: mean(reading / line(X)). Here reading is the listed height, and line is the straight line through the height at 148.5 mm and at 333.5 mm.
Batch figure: 1.04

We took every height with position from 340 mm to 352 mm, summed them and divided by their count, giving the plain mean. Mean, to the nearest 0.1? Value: 39.1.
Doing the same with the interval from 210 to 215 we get 35.5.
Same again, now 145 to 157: 30.4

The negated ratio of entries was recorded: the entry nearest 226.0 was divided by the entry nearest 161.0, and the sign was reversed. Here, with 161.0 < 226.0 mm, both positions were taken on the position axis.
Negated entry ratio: -1.23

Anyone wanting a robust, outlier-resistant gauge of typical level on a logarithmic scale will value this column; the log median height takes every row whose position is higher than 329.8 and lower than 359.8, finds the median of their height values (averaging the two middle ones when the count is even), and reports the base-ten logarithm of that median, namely 1.58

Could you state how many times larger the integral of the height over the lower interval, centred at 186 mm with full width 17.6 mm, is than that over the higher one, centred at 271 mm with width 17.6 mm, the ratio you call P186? 0.84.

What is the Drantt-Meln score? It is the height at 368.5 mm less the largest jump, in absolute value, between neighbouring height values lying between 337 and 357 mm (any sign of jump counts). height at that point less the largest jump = 31.5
